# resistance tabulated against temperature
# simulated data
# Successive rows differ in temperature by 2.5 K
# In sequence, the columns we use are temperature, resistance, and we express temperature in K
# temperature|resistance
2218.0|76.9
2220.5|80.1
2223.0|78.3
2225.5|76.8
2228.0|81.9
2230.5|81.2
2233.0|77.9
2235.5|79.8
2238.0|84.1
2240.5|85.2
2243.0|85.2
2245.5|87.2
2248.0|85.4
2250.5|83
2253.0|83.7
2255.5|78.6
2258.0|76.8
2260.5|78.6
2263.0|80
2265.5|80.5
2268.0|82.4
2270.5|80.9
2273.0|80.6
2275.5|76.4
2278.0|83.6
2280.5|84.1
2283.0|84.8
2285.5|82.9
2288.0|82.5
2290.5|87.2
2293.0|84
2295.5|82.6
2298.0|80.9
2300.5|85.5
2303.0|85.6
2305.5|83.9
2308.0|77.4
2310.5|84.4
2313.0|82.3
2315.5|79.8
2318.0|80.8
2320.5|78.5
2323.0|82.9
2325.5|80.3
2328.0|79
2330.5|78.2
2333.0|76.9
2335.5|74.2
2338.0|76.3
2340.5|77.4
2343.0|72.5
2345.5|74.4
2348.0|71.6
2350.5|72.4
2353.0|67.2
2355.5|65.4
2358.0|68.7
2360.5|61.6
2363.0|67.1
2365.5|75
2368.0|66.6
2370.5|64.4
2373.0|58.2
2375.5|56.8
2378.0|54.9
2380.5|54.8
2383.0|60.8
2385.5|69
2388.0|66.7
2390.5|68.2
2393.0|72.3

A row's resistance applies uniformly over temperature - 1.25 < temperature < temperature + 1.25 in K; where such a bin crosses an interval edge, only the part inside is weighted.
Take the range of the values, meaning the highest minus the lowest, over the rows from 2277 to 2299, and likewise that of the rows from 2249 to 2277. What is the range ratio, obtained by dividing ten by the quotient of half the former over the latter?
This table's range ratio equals 23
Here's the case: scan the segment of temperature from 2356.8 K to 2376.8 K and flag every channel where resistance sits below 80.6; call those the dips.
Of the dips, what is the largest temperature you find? 2375.5 K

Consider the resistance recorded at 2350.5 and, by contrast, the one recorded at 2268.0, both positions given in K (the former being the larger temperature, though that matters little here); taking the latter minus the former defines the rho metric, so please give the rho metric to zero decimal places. 10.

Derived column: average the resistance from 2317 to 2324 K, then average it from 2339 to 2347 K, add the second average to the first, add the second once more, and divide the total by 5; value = 46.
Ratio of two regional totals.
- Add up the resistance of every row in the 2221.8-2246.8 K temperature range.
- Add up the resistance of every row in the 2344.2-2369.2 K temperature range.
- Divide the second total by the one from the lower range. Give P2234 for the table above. 0.84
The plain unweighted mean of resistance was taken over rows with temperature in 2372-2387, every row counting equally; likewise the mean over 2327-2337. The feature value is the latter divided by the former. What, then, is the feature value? 1.30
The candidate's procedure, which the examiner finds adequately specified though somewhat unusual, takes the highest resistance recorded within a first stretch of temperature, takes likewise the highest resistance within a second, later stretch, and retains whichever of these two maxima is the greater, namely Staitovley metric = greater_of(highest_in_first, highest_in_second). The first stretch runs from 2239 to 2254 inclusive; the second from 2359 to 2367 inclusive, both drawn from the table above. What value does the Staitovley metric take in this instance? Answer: 87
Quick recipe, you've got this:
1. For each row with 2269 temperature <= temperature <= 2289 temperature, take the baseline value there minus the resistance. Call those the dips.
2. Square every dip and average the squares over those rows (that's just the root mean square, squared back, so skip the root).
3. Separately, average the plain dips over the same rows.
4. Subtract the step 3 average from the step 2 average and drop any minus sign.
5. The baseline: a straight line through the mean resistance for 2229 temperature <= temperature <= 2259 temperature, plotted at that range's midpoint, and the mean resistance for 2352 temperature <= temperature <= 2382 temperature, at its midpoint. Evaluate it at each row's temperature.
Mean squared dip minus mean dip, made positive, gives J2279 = 40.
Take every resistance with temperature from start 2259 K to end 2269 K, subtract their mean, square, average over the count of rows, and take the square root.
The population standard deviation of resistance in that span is 1.4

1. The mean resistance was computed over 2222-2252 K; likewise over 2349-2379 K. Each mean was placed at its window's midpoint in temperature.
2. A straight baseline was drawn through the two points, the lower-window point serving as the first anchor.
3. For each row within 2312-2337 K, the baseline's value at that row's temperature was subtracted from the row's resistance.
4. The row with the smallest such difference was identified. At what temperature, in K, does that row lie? 2335.5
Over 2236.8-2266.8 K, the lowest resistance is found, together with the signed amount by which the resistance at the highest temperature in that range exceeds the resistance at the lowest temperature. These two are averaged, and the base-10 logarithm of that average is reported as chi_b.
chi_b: 1.56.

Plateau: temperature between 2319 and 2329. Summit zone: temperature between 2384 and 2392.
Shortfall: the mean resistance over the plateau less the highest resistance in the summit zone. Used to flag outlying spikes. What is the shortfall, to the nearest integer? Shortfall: 11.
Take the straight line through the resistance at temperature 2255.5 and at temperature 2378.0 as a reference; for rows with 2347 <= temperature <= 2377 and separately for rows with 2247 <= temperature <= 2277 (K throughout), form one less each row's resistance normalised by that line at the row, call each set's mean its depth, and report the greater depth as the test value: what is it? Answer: -0.04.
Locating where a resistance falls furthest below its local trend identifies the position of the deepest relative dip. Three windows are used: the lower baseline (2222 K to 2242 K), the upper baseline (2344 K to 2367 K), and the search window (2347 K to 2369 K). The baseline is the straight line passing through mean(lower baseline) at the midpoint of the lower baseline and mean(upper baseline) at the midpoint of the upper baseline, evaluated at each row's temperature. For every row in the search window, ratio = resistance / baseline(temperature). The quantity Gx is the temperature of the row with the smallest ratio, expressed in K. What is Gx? 2360.5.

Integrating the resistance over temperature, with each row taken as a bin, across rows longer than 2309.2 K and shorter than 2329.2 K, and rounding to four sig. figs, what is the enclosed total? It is 1620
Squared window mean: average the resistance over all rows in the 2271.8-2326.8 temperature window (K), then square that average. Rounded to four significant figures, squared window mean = 6776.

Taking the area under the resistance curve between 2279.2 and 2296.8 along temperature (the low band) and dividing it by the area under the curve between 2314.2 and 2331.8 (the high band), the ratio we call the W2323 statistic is 1.05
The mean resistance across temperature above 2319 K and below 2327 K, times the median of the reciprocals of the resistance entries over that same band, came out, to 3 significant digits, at 1.00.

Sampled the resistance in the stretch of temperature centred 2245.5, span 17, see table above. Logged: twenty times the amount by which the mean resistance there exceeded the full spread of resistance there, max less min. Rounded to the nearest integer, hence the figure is 1613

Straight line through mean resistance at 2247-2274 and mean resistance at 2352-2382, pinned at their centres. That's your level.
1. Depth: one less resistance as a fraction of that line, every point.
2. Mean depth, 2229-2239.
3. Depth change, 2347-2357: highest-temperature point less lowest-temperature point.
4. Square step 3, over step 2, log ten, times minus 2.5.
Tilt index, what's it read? 2.5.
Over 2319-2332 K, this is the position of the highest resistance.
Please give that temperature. 2323.0 K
